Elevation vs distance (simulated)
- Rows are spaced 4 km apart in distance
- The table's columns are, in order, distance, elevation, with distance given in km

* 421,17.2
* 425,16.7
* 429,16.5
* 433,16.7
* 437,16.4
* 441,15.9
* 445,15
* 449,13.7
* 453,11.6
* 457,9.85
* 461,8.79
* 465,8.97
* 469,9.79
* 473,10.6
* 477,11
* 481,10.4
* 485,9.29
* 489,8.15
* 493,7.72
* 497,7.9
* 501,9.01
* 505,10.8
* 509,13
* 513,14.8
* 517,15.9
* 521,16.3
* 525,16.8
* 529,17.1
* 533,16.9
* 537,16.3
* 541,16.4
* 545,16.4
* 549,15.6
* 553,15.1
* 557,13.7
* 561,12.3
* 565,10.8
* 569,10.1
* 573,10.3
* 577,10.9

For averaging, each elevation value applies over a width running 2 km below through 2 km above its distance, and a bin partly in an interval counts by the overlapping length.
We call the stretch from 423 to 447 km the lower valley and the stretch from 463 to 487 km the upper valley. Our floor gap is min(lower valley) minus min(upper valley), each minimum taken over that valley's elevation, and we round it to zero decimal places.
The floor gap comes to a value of 6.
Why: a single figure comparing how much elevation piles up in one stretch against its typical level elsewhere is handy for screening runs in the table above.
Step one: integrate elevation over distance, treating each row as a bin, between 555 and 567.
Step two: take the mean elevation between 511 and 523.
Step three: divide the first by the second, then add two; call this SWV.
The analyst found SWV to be 11.4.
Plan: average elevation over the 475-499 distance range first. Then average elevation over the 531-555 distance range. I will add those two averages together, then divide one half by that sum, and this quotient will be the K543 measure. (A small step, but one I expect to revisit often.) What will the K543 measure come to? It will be 0.0198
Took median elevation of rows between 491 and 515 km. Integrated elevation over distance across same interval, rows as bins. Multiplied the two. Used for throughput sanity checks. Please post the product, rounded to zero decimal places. 2505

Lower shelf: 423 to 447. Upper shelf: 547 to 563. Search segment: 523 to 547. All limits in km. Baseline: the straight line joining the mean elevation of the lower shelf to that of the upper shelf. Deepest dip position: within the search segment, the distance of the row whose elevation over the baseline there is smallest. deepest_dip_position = 537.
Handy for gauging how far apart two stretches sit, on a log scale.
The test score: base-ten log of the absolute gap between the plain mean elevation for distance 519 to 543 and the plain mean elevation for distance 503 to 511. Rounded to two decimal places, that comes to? 0.68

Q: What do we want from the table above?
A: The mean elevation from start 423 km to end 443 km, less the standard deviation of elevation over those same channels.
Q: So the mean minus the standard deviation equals 16.1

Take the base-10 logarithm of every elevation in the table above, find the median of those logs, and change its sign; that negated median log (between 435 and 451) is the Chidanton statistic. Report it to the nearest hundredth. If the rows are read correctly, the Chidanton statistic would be -1.19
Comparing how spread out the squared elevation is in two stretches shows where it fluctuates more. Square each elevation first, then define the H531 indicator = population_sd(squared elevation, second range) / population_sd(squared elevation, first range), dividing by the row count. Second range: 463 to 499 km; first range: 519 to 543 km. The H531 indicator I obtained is 2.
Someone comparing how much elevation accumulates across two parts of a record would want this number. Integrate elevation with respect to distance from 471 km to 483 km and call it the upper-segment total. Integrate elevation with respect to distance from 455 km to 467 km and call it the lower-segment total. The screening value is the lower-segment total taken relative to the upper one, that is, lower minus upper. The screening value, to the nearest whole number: -18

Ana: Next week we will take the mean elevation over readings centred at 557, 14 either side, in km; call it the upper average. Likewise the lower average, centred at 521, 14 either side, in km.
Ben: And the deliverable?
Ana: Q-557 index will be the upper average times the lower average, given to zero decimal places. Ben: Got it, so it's 213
